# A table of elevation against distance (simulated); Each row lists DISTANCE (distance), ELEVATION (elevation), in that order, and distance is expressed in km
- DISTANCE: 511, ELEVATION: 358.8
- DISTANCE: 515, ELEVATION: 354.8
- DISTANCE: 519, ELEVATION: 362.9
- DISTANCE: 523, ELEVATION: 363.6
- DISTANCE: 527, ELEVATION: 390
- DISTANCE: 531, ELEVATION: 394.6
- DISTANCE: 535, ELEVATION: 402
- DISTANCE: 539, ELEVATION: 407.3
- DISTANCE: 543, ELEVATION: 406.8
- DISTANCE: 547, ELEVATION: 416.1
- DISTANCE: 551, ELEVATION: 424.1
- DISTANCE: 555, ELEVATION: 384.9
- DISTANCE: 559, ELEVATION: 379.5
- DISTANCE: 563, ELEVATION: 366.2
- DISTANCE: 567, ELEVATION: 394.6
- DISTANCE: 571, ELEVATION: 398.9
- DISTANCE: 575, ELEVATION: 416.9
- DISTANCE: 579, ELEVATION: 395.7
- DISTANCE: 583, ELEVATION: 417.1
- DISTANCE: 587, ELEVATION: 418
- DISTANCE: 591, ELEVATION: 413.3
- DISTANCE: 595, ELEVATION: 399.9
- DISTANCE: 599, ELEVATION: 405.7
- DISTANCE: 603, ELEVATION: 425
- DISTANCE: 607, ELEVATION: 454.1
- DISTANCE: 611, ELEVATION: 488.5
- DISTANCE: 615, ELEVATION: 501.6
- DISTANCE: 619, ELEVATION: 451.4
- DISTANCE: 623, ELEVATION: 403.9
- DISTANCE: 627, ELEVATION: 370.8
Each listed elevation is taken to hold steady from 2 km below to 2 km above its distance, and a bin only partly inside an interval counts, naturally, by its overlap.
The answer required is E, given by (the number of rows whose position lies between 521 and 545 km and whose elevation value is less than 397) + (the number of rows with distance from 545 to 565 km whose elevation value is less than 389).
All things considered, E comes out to 6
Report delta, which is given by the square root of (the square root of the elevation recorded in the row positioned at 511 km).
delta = 4.35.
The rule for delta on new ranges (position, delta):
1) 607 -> 4.62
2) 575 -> 4.52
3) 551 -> 4.54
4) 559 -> 4.41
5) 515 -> 4.34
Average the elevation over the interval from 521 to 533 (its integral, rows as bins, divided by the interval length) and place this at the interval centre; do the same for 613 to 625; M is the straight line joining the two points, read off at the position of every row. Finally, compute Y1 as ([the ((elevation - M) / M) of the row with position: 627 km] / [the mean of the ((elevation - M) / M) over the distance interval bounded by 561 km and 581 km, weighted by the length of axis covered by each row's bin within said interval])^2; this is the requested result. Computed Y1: 13.5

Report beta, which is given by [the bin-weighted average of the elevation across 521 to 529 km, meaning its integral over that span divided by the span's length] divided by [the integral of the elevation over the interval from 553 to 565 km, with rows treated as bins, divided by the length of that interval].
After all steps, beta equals 1.00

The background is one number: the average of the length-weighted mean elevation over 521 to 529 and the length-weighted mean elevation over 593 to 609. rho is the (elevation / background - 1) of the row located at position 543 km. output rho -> 0.02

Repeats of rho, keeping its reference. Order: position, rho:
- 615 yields 0.26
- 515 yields -0.11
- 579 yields -0.01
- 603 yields 0.07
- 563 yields -0.08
